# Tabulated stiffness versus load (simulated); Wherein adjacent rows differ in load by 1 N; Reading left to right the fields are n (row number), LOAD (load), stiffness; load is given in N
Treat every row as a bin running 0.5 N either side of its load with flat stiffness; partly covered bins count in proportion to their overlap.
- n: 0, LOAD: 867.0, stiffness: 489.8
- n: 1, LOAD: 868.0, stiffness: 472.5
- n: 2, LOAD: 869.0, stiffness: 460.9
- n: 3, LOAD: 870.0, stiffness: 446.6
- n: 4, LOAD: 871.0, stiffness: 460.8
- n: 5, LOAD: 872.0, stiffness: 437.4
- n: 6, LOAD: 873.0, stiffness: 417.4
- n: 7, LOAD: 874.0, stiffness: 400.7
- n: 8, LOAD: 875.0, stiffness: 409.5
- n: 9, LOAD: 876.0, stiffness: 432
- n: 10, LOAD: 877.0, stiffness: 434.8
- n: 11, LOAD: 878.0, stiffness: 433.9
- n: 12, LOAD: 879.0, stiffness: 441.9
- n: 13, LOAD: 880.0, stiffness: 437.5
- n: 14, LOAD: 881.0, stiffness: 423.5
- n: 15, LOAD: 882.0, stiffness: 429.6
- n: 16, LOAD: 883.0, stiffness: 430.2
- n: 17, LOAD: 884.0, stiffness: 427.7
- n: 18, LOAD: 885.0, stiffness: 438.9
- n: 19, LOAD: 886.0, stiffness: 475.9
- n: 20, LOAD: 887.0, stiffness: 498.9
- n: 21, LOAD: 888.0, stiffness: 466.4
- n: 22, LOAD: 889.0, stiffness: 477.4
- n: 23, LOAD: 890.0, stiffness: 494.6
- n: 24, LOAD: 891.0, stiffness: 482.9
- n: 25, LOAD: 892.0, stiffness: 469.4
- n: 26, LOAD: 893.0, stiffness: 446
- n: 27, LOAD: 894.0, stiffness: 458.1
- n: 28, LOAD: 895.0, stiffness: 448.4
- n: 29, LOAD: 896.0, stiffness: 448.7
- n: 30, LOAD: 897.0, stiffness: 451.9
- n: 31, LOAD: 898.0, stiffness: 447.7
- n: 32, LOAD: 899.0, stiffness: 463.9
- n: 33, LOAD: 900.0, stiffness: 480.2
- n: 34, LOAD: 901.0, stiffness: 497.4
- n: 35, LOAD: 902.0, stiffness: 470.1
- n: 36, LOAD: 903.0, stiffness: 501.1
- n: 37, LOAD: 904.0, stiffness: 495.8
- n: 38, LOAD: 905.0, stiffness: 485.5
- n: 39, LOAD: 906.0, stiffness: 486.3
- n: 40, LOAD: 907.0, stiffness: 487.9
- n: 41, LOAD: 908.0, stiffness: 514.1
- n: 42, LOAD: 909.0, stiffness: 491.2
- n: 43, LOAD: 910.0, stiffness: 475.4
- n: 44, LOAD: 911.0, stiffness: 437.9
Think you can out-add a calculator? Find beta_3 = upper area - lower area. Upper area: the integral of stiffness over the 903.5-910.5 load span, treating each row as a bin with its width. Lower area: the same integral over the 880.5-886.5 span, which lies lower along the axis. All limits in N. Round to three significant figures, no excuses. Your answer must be 810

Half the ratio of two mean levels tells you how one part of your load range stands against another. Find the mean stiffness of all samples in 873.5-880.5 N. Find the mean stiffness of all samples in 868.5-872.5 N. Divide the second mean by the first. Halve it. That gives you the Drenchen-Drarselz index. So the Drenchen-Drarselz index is 0.53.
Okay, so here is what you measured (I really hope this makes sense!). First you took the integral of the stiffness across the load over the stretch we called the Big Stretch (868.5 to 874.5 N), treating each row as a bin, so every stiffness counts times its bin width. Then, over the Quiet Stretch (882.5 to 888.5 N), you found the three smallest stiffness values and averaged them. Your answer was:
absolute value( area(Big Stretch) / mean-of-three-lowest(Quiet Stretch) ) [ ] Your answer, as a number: 6.07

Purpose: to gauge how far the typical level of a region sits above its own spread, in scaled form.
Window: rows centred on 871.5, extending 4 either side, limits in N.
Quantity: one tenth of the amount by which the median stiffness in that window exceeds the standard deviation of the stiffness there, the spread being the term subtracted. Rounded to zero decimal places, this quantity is 42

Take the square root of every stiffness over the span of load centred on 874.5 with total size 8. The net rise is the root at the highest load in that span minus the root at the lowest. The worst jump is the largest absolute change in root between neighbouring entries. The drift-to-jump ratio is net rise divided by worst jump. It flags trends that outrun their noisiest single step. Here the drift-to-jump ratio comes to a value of -1.2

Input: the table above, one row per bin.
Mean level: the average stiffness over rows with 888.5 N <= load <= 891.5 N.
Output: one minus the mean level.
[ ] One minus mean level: -484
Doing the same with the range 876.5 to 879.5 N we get -436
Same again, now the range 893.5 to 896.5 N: -451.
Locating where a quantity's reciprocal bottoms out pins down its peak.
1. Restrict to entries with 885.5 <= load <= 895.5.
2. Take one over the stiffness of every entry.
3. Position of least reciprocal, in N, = 887.0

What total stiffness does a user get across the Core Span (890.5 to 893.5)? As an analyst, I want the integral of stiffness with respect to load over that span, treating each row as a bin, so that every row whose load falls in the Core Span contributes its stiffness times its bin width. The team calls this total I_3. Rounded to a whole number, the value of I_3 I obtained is 1398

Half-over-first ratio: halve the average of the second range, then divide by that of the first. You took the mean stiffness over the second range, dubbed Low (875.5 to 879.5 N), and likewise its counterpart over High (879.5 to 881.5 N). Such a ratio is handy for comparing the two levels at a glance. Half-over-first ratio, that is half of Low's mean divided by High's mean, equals 0.506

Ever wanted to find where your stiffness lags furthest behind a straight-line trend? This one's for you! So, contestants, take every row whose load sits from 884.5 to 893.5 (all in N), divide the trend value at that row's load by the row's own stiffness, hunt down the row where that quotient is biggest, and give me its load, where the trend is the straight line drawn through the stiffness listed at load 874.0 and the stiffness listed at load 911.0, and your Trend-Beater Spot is 893.0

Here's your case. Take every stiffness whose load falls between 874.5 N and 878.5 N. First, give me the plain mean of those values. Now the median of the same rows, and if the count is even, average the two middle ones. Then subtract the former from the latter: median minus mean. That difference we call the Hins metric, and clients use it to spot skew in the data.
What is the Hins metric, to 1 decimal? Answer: 5.4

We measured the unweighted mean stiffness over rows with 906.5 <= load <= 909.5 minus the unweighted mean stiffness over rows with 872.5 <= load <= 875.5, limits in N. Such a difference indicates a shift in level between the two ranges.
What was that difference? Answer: 89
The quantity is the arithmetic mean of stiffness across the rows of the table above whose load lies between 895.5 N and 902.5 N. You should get 466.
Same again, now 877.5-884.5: 432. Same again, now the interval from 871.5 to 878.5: 424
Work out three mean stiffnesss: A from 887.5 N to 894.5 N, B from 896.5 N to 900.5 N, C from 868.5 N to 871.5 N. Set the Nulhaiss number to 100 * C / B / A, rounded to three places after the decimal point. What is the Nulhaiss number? 0.210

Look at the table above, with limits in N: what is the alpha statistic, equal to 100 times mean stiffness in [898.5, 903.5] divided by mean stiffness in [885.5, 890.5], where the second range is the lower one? 100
